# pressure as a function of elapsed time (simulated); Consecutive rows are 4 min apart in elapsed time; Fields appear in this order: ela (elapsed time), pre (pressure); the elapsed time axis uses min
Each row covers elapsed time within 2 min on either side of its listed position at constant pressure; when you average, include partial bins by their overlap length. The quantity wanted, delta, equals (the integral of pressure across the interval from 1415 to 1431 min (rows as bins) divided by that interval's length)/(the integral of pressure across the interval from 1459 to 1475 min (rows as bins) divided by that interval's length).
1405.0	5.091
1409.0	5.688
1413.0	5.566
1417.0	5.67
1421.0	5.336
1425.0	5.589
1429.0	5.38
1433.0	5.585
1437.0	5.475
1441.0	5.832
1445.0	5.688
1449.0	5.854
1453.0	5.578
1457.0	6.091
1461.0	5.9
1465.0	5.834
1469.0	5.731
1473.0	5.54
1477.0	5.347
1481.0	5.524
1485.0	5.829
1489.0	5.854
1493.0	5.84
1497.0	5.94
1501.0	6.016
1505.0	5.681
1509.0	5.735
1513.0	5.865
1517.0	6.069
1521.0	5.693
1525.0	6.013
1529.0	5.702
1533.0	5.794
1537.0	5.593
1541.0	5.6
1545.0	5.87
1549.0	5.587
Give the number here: 0.96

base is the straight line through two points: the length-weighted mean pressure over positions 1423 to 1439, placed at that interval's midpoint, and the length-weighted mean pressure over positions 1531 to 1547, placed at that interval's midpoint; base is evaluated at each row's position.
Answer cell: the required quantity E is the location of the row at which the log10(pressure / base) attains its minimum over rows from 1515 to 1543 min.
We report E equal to 1541.0 min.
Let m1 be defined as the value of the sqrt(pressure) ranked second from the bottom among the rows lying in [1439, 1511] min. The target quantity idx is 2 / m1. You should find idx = 0.851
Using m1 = 2.35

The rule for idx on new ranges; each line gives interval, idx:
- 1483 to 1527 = 0.838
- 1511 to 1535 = 0.838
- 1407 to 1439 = 0.862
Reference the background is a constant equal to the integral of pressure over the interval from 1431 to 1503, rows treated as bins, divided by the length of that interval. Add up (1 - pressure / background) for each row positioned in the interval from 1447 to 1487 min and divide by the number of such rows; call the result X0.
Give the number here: 0.004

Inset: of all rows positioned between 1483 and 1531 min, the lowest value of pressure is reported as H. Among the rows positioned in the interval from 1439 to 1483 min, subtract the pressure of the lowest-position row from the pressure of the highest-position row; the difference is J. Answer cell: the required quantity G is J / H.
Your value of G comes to -0.054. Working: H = 5.681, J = -0.308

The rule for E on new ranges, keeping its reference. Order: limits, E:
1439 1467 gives 1453.0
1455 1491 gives 1477.0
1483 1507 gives 1505.0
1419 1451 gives 1421.0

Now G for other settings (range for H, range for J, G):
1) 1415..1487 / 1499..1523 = -0.061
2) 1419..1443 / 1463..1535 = -0.007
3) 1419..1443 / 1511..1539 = -0.051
